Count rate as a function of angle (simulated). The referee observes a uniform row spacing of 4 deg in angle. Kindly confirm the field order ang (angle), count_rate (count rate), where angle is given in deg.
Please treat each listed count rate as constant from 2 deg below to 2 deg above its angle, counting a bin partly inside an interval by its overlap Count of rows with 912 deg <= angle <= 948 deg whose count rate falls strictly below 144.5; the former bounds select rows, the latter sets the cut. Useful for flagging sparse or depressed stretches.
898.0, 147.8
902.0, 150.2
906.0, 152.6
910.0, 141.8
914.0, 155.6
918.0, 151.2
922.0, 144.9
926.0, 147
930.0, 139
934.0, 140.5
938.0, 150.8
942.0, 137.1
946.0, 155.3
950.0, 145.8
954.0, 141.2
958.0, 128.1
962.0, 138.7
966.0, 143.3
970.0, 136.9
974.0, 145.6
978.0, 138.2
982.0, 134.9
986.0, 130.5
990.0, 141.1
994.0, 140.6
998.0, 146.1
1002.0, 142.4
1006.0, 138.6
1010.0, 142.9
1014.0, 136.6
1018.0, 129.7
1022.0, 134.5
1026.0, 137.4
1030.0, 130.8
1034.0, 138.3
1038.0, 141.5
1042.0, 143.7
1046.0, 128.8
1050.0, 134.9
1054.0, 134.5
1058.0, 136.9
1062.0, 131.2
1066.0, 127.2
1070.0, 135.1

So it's 3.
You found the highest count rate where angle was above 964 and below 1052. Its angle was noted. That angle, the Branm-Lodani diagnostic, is 998.0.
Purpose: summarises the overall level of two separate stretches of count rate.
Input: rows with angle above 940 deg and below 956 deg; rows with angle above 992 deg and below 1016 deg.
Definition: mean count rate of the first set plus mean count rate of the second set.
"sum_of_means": 286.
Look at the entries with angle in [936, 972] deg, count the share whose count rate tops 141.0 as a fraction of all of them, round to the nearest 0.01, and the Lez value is 0.56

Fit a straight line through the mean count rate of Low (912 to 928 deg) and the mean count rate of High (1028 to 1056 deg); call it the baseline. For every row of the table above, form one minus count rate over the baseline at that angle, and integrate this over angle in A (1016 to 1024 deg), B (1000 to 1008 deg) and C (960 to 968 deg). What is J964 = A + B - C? 0.15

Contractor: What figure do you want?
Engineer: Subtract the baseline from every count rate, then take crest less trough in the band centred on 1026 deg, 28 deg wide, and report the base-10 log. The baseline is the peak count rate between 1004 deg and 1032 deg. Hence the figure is 1.07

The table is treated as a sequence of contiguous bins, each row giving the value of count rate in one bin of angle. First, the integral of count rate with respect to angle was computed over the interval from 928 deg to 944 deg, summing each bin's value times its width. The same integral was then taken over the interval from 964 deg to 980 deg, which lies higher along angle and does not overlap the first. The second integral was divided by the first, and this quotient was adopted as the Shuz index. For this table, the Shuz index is 0.994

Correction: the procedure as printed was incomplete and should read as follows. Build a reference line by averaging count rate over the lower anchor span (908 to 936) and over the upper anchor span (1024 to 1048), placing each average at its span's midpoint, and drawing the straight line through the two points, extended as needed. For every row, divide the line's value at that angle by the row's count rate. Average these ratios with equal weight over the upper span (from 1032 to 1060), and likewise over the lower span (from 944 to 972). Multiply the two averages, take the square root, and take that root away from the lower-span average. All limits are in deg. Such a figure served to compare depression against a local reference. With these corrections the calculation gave 0.010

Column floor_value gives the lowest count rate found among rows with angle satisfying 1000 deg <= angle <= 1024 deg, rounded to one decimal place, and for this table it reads 129.7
